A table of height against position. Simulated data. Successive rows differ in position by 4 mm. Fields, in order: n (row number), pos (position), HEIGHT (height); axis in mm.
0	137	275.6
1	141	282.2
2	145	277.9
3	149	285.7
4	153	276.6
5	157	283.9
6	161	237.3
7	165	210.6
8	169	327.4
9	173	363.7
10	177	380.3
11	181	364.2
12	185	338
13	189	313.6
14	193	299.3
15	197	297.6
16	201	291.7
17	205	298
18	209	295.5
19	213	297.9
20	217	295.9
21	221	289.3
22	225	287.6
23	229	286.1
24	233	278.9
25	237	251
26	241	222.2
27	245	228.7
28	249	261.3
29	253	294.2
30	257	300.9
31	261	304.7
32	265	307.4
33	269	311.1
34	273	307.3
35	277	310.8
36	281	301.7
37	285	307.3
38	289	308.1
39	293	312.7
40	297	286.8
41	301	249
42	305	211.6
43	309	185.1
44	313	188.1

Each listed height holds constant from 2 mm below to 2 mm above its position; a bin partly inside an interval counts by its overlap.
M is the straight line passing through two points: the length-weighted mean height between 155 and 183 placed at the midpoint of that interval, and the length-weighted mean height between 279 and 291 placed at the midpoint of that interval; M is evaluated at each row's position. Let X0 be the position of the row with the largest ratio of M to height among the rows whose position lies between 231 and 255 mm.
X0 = 241 mm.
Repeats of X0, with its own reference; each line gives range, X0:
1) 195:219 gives 201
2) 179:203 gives 201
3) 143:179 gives 165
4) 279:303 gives 301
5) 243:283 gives 245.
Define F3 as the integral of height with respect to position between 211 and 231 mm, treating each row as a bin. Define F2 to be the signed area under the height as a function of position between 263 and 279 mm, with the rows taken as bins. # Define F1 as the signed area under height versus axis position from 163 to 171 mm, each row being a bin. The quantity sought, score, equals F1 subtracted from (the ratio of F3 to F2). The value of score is -2151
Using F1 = 2152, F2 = 4946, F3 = 5827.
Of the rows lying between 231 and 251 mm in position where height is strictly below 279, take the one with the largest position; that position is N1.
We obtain 249 mm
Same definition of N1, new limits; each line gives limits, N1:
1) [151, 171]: 165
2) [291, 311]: 309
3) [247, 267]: 249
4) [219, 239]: 237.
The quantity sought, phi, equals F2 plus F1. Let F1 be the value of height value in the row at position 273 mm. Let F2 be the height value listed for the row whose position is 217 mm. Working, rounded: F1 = 307.3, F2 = 295.9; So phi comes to 603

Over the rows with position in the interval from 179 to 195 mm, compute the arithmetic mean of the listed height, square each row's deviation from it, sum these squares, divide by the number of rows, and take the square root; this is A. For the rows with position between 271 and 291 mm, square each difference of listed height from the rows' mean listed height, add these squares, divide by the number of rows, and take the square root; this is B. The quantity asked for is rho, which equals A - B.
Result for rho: 22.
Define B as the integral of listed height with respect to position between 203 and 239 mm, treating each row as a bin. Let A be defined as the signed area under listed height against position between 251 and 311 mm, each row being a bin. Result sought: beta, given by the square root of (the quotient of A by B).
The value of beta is 1.29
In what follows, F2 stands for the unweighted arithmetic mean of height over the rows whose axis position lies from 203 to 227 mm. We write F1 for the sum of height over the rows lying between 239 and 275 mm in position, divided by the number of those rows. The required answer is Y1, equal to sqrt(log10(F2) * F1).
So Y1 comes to 26.4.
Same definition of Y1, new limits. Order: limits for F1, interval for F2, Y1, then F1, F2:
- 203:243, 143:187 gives 26.4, 280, 304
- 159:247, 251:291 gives 27.0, 293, 305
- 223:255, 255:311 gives 25.5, 264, 286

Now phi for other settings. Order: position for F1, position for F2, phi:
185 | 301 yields 587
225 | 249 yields 549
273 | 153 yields 584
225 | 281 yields 589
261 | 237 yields 556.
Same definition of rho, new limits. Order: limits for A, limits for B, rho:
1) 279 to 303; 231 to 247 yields 0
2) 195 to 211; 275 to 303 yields -19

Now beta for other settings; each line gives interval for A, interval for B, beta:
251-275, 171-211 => 0.75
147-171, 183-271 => 0.51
